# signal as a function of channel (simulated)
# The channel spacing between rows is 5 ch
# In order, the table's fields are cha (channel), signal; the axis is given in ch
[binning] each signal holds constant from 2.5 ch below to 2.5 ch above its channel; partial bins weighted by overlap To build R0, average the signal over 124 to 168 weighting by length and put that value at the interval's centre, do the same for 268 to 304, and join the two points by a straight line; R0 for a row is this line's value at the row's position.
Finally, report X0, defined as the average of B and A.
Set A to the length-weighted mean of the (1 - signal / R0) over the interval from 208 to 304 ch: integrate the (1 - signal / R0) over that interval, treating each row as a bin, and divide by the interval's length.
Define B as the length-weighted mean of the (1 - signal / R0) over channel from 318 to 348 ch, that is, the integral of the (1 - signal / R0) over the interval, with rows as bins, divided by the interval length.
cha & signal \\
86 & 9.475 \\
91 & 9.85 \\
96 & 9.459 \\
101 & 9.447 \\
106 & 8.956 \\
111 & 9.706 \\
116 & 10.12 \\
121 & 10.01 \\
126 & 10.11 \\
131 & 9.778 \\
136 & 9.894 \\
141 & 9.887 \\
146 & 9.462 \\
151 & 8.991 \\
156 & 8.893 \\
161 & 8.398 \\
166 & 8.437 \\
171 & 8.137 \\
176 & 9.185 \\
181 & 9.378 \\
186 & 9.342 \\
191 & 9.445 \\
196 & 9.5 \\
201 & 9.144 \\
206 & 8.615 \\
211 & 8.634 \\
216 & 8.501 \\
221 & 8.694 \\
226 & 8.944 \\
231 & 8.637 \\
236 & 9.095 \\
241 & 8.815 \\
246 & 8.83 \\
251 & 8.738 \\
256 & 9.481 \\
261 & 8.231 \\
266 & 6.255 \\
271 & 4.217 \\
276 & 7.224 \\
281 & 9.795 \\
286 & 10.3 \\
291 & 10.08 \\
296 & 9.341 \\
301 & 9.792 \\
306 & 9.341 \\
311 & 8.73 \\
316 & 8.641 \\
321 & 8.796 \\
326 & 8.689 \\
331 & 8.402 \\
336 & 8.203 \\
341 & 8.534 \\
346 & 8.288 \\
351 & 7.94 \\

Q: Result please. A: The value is 0.007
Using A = 0.020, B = -0.007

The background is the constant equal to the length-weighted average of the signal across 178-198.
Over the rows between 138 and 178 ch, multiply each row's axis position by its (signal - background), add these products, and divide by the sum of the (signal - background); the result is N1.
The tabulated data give 167.3 ch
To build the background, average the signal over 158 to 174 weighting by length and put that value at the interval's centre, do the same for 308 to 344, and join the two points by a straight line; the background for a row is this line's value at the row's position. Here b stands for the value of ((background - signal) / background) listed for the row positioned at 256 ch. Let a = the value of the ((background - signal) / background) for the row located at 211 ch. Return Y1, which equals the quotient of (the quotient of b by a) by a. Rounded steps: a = -0.02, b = -0.1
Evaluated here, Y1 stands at -195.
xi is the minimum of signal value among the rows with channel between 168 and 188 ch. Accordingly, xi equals 8.137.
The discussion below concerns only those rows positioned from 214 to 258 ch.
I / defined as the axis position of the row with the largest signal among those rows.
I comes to 256 ch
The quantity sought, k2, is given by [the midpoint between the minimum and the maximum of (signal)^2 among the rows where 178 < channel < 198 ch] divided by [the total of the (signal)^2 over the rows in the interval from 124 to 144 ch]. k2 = 0.23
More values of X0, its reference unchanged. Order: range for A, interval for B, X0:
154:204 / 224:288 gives 0.036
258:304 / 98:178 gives 0.017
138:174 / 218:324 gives 0.023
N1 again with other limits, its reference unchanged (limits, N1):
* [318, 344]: 332.1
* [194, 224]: 212.9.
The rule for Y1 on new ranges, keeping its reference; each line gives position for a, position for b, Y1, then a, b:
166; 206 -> -346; -0.01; 0.0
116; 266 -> 6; -0.22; 0.3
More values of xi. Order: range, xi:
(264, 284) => 4.217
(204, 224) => 8.501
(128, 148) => 9.462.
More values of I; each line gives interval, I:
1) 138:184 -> 141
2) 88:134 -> 116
